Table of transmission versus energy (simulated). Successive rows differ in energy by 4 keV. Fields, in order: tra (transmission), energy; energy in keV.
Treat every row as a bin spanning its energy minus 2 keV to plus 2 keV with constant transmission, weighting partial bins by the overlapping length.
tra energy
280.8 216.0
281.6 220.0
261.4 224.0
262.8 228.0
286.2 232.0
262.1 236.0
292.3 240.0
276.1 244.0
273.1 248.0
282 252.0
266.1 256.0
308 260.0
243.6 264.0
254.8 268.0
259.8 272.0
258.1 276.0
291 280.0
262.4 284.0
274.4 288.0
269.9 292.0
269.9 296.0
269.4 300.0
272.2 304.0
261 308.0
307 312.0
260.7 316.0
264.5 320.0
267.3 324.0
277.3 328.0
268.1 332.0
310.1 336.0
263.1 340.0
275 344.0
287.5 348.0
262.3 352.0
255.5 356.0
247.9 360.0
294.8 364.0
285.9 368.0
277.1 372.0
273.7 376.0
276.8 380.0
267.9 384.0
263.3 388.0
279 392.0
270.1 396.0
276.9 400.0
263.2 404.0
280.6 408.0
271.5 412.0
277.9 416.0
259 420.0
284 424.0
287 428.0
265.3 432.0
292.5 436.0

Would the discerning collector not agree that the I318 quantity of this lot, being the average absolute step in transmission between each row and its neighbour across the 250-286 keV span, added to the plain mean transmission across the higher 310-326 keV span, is 300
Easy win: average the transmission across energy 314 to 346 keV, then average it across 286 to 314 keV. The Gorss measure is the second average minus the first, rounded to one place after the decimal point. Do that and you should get 1.6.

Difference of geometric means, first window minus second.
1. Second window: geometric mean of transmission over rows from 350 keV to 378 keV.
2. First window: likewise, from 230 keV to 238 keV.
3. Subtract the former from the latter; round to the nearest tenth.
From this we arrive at 3.3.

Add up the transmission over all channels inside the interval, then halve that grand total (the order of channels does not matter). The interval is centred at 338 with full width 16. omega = 558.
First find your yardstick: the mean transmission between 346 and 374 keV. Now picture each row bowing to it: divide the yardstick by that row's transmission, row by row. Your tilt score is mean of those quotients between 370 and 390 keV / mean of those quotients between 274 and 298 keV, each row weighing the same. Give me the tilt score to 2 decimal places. 1.00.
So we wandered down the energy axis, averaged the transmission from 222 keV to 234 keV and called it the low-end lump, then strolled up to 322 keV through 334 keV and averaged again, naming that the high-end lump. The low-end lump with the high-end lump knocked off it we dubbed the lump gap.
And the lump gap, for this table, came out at -1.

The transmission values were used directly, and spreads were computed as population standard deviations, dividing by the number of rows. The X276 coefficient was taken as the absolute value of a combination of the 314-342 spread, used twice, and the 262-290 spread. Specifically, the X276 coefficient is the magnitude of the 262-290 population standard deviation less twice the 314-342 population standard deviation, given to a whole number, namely 18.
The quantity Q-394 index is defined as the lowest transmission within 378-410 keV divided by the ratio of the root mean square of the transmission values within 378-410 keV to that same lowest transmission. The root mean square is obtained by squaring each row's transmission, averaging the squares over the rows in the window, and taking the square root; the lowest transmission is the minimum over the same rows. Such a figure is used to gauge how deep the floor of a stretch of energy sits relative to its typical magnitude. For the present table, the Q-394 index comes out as 254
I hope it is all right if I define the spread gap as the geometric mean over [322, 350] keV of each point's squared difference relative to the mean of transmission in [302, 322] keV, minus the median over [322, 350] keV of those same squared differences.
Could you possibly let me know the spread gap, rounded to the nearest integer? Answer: 22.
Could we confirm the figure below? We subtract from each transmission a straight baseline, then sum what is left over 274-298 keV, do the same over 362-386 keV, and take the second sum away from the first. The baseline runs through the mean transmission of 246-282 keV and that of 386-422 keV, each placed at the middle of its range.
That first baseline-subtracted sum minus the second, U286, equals -48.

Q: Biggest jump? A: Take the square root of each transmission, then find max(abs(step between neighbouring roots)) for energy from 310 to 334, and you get 1.38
